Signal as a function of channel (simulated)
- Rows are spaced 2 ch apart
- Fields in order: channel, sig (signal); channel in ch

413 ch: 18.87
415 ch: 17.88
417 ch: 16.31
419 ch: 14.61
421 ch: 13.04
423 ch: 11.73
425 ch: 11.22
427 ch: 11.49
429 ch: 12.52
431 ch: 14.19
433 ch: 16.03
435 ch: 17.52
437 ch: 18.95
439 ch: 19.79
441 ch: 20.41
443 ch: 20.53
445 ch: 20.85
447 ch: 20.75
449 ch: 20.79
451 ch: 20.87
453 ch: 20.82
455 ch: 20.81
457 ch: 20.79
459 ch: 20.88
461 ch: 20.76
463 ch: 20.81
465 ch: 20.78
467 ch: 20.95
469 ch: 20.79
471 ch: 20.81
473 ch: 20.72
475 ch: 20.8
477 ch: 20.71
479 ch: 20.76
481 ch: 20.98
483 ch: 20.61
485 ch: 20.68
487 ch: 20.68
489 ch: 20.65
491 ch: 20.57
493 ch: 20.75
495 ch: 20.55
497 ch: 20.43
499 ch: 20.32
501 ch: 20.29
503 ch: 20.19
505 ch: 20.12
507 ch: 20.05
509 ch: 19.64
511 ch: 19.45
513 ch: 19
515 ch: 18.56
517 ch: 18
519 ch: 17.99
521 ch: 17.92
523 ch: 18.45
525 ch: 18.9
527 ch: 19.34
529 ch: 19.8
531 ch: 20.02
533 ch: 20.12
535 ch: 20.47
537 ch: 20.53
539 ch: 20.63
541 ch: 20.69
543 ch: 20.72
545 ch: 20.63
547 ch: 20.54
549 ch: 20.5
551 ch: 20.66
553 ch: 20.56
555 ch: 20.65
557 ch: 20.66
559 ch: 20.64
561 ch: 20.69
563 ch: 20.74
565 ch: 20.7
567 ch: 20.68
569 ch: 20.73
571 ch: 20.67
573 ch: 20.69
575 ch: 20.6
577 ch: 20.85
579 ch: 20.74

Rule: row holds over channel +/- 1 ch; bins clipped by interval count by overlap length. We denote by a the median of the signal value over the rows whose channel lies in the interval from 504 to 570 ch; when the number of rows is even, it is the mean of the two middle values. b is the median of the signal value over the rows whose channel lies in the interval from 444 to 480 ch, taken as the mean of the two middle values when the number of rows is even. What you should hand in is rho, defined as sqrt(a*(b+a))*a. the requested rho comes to 596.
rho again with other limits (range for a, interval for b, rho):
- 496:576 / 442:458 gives 596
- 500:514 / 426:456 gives 571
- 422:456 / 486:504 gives 559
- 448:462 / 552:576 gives 611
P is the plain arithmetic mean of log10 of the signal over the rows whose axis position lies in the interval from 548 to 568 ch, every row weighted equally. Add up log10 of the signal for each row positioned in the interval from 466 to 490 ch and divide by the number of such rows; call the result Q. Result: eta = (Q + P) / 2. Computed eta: 1.32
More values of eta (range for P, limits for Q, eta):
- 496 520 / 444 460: 1.30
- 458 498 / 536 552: 1.32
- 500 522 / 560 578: 1.30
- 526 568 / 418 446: 1.25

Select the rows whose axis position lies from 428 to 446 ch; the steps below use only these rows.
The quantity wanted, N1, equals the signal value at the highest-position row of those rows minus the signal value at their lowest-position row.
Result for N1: 8.3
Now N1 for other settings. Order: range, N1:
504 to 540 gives 0.5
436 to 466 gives 1.8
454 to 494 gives -0.1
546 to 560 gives 0.1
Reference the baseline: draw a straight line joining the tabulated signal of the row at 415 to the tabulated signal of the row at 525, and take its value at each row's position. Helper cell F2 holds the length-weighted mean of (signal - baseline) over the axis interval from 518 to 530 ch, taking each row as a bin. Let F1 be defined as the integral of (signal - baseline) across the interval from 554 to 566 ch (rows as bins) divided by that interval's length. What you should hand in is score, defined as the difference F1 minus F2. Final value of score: 2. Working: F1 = 1.5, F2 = -0.2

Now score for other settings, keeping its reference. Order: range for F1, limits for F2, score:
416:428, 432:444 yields -6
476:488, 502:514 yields 1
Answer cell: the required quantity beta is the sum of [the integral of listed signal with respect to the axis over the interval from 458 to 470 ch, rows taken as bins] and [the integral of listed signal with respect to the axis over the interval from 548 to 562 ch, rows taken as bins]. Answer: 539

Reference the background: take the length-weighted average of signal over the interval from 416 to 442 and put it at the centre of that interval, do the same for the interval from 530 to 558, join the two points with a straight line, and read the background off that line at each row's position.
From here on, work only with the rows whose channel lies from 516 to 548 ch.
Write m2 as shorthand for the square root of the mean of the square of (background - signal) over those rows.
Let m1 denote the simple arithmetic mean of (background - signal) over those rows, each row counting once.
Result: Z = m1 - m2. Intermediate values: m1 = 0.3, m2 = 0.7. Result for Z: -0.4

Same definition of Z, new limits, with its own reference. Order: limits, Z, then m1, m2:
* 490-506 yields -4.0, -2.0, 2.0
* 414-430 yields -1.5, 1.3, 2.8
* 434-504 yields -7.1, -3.5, 3.6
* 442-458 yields -9.2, -4.6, 4.6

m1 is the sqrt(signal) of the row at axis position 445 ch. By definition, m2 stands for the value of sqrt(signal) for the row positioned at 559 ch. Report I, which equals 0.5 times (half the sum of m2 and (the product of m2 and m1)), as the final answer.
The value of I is 6.32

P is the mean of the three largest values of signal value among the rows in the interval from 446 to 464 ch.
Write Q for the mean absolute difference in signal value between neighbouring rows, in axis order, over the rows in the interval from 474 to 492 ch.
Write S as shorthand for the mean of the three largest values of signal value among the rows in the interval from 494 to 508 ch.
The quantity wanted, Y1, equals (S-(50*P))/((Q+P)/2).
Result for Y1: -97.5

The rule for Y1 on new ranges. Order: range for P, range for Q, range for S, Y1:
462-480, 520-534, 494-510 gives -96.3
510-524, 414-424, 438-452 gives -90.5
